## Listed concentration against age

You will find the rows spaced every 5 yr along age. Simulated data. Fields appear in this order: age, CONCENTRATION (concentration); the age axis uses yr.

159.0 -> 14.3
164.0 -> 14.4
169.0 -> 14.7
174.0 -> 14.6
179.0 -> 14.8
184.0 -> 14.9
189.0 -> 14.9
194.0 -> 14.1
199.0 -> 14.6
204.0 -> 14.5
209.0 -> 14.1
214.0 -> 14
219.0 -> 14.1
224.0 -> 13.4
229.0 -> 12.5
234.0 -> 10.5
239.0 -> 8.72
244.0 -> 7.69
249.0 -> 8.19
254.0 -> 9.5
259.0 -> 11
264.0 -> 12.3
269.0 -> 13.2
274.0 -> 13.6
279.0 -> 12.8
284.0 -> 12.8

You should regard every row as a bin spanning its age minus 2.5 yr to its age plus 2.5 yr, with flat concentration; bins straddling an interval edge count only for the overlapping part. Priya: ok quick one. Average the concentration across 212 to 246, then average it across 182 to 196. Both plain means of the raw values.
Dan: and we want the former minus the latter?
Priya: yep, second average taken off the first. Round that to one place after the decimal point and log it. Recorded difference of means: -3.1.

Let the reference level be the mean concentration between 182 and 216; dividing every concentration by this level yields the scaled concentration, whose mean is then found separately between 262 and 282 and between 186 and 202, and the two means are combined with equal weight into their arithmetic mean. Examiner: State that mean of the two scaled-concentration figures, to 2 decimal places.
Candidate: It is 0.95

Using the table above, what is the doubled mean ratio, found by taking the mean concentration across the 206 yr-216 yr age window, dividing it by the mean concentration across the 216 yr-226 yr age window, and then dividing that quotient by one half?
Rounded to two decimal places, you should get 2.04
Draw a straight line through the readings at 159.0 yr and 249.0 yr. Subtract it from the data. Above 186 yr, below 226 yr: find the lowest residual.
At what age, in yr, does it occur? 194.0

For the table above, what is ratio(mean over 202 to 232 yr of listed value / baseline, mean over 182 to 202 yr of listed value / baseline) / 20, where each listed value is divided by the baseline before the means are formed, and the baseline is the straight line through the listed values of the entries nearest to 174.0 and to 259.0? 0.051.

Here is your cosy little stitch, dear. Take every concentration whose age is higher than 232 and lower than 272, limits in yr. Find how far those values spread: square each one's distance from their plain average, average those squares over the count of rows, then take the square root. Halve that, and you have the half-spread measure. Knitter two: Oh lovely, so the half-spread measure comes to 0.92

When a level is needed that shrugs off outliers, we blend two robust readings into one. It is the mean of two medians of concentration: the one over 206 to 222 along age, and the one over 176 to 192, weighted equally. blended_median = 14.5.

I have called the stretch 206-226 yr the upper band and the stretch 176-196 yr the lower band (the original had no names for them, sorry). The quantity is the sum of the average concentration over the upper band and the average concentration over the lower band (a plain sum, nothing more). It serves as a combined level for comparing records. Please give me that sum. 28.6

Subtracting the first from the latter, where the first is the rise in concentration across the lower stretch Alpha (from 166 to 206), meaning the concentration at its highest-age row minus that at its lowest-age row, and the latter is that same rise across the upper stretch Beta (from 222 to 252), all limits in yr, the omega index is -5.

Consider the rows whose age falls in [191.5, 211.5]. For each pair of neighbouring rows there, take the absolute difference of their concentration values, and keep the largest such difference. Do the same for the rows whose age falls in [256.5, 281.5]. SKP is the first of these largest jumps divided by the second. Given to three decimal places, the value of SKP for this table 0.385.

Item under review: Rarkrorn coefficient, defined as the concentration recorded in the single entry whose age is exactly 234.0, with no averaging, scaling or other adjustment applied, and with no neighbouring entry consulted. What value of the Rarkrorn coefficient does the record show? 10.5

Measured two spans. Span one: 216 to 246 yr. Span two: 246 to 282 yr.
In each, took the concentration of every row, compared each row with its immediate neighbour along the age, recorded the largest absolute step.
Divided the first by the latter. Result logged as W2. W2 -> 1.33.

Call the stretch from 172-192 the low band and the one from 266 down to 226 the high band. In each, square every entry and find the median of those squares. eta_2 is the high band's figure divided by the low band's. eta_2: 0.45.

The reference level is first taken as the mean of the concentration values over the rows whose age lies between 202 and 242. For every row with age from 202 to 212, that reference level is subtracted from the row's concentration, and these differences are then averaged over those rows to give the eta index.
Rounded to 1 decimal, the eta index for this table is 1.6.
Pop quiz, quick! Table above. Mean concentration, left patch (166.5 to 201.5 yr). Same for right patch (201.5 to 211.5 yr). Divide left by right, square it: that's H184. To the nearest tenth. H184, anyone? 1.1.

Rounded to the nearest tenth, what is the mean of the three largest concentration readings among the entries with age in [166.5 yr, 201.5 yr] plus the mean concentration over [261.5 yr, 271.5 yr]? 27.6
